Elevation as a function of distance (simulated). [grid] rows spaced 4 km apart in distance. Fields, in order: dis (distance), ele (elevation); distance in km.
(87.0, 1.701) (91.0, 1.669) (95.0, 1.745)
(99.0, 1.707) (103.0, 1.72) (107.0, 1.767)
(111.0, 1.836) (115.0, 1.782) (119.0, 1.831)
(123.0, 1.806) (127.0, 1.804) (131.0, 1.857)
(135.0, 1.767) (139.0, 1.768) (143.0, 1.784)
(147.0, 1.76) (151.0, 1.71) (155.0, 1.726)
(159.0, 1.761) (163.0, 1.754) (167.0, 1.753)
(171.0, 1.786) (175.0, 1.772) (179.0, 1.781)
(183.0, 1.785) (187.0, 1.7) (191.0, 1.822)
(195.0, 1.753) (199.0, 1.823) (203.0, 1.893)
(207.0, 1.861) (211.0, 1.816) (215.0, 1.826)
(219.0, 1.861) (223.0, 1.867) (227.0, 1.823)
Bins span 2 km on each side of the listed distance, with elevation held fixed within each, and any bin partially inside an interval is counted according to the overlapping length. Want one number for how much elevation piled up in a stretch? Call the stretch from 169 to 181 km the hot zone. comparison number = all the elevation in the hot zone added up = 5.34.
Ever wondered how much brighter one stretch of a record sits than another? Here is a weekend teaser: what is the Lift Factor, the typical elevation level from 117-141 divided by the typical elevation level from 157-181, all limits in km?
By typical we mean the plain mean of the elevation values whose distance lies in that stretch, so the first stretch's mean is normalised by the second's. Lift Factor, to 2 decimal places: 1.02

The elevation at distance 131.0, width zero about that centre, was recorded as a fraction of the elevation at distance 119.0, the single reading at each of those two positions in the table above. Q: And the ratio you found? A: 1.01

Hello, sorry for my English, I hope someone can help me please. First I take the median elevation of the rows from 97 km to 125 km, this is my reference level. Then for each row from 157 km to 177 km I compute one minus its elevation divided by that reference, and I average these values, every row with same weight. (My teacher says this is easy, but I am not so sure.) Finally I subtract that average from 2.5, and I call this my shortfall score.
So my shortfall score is 2.49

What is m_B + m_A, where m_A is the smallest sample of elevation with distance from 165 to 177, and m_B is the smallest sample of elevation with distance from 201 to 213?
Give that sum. 3.57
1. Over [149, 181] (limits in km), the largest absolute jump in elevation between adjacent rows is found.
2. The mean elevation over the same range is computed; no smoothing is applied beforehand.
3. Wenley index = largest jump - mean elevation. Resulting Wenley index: -1.72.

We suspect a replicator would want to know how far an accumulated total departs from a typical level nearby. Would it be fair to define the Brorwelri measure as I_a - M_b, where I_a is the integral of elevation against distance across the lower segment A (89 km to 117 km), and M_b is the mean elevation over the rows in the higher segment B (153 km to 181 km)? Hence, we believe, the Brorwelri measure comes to 47.1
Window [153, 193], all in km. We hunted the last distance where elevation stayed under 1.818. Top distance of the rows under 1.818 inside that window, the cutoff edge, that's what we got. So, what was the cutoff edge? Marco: 187.0 km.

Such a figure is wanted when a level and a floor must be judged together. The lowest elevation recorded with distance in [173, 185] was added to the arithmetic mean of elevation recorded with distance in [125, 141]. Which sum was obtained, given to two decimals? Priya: 3.57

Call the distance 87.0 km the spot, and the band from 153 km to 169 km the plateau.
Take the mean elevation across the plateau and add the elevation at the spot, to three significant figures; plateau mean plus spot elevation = 3.45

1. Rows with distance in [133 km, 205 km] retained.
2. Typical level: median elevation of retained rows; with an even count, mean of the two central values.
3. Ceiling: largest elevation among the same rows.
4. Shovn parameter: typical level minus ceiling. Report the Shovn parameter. -0.13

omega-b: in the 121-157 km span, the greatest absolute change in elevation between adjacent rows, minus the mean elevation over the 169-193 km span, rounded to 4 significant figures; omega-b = -1.684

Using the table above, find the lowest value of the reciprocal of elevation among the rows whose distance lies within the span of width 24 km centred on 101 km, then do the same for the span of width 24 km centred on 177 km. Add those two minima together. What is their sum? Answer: 1.105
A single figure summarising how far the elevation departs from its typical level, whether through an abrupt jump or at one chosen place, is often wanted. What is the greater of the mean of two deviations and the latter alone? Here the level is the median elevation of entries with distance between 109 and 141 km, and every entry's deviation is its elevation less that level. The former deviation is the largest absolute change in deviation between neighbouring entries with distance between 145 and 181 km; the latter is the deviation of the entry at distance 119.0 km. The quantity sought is 0.038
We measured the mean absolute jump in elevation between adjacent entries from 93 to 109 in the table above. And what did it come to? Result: 0.033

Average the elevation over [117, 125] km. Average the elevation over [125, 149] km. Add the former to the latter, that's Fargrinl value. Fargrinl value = 3.61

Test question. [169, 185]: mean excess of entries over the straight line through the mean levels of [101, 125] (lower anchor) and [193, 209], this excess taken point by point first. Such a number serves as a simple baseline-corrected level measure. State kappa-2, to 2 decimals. -0.04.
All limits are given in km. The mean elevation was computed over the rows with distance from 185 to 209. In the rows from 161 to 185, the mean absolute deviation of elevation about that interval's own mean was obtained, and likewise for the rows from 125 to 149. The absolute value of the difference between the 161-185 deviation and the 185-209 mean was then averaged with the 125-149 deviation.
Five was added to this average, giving 5.91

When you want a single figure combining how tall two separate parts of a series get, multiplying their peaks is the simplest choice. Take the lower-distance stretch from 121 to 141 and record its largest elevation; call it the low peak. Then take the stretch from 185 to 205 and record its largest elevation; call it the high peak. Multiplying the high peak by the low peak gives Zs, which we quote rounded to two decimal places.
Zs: 3.52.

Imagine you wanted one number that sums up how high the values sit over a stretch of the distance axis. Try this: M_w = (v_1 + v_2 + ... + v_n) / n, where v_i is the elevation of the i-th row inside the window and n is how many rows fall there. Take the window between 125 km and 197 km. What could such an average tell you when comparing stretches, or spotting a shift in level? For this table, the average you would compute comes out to 1.77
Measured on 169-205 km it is 1.79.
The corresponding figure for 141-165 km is 1.75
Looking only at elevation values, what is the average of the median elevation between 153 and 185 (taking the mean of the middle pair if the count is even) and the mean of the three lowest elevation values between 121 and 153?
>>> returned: 1.76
